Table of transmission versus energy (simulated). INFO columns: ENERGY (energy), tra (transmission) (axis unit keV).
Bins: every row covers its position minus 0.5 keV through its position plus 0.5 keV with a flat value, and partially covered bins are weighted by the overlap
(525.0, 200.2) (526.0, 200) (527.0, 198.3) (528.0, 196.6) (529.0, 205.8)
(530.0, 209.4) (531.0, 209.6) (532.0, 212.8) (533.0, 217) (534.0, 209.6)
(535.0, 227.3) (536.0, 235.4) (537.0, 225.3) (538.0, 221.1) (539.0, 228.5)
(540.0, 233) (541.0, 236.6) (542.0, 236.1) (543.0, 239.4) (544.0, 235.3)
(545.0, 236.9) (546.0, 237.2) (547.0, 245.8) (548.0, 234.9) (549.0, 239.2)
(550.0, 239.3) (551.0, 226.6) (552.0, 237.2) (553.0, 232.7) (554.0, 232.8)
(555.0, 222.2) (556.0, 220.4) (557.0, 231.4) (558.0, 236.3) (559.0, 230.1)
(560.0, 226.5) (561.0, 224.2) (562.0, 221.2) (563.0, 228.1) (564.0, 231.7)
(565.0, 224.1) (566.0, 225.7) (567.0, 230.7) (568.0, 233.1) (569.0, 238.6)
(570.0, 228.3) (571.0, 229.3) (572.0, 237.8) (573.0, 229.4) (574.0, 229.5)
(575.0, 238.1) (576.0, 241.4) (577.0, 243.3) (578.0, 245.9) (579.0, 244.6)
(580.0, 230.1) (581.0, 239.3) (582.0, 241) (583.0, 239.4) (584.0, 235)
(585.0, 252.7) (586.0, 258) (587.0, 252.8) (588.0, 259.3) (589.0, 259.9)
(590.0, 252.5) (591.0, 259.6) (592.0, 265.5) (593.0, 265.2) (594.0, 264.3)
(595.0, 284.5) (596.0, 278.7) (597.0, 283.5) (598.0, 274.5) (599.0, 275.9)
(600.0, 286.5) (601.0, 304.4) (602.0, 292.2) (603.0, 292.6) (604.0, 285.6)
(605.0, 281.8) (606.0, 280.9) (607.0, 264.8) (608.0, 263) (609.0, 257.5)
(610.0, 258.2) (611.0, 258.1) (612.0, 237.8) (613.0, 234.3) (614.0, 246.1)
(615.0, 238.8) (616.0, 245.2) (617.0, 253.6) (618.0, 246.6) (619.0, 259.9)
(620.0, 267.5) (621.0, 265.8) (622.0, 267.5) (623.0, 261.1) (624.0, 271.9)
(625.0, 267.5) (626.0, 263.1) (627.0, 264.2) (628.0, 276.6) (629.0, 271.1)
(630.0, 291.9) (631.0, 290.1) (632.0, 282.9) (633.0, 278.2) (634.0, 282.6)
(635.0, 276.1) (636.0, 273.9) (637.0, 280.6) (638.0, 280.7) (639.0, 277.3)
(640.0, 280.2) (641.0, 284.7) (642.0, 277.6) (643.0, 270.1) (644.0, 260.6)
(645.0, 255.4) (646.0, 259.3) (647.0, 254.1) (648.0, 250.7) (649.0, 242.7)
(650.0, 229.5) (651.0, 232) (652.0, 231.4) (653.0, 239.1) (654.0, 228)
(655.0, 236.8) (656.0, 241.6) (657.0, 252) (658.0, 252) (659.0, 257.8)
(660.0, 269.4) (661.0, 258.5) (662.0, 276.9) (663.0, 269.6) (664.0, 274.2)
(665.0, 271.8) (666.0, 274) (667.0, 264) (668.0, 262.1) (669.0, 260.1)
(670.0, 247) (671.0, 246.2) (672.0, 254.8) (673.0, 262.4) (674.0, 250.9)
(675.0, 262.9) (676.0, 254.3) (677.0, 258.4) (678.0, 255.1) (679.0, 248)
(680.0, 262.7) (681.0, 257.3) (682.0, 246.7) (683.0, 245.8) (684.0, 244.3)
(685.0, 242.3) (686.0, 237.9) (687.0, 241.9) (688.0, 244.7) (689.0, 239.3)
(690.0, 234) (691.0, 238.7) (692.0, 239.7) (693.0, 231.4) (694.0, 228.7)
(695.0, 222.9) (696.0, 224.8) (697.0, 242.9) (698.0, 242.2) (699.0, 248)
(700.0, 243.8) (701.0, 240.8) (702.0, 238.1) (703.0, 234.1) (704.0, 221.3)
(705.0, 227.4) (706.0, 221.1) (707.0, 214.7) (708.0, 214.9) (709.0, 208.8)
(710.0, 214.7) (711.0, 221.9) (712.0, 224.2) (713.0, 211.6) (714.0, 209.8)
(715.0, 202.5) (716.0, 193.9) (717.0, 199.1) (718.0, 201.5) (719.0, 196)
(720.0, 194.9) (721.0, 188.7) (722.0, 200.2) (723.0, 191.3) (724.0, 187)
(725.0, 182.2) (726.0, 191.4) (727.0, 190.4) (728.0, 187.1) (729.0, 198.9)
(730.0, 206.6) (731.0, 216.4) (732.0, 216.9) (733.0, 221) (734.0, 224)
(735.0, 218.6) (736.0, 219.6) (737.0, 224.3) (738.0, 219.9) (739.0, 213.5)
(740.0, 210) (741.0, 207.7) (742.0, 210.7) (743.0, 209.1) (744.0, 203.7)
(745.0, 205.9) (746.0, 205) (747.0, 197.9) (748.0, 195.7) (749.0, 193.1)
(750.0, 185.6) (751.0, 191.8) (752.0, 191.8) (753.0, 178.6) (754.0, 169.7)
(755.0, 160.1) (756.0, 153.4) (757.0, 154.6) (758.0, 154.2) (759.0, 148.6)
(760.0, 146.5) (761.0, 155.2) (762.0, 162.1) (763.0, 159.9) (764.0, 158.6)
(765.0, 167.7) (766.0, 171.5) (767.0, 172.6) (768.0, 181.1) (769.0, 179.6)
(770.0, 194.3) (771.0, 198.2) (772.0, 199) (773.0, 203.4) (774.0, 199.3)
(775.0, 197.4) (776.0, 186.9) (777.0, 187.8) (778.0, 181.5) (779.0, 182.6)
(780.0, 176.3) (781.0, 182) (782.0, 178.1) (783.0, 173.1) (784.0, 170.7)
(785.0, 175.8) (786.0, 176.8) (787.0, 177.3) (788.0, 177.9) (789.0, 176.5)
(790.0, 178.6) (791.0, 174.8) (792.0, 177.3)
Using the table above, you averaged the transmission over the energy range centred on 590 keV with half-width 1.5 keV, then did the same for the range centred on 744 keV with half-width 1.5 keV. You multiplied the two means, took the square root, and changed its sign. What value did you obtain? -230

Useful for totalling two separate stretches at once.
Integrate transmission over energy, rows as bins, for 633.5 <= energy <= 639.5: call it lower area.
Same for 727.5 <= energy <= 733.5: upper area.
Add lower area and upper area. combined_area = 2918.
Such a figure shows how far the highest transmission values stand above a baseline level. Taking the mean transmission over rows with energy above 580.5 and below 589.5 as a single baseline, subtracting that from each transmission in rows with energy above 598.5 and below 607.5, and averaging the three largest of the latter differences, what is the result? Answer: 48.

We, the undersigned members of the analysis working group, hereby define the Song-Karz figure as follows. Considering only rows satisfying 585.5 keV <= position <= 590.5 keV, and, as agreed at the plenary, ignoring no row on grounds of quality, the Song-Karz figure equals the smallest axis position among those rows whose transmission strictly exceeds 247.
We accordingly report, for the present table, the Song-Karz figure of 586.0 keV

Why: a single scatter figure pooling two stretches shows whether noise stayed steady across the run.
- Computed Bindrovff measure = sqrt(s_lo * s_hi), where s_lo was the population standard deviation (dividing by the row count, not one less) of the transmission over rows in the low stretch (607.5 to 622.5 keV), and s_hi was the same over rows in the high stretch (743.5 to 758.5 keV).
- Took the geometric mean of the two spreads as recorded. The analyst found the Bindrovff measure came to 14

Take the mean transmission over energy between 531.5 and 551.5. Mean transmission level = 231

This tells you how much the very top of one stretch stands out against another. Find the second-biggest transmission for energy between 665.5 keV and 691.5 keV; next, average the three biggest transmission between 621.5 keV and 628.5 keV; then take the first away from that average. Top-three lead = 8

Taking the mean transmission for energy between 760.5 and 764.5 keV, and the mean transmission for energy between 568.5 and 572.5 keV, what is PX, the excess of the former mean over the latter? -75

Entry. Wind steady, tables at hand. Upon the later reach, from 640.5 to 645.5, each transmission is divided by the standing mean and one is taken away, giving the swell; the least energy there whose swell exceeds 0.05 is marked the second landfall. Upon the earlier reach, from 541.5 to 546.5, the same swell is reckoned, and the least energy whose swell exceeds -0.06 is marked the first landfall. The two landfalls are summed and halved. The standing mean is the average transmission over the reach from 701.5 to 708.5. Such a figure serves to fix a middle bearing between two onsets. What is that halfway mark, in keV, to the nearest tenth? 591.5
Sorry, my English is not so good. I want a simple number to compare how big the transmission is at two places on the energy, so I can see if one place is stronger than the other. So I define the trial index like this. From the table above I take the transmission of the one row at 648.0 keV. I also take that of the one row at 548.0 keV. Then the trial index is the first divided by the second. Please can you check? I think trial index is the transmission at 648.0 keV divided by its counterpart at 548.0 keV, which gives 1.07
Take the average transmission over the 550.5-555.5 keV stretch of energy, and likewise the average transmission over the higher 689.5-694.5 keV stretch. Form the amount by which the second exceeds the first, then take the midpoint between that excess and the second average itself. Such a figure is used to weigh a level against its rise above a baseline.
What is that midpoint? 119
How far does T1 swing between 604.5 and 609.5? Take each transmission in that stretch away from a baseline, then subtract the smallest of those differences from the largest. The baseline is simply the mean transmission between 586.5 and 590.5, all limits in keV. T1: 24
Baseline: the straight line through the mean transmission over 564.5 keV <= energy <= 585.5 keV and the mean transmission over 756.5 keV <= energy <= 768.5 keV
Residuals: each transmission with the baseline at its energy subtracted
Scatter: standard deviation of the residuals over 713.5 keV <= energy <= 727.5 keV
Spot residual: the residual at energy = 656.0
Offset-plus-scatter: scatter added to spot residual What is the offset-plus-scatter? 44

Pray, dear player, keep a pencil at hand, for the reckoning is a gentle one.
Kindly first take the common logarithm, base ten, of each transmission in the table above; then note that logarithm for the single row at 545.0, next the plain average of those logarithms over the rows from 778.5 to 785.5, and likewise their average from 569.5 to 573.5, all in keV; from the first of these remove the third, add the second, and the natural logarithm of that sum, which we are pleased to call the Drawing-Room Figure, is 0.81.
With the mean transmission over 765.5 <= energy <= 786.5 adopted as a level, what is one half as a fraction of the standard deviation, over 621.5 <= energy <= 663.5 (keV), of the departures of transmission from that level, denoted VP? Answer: 0.029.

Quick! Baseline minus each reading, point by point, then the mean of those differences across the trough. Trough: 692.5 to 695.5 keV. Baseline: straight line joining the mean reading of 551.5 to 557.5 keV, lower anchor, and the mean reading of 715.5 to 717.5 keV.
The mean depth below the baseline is -27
